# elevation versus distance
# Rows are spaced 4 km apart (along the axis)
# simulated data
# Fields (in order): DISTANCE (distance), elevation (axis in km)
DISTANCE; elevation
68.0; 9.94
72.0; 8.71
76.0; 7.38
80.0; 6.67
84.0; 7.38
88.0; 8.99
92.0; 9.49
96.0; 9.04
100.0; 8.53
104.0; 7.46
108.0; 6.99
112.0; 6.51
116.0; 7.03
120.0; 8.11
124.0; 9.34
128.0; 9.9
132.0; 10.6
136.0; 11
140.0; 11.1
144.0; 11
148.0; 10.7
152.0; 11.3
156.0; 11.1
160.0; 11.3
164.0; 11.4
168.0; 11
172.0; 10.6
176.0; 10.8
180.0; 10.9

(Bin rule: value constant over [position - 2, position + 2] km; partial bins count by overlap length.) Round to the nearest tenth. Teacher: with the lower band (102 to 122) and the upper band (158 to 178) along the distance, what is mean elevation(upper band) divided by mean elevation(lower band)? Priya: 1.5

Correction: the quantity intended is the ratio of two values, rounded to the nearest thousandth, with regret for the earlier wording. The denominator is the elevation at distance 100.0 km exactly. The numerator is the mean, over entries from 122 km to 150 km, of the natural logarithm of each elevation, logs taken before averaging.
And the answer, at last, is 0.276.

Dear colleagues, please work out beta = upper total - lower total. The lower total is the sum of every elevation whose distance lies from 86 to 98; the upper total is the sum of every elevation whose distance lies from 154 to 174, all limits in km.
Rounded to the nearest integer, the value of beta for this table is 28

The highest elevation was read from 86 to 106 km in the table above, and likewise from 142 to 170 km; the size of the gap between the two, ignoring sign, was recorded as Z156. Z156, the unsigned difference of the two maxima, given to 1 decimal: 1.9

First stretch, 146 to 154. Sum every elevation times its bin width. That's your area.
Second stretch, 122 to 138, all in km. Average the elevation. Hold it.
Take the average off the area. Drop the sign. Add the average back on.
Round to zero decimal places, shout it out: 88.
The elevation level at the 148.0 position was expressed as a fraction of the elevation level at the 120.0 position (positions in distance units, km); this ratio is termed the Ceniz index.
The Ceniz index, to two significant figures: 1.3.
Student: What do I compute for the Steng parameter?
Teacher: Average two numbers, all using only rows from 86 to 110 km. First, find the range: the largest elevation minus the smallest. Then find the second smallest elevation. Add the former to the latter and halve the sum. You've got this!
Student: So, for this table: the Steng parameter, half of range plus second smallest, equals 5.0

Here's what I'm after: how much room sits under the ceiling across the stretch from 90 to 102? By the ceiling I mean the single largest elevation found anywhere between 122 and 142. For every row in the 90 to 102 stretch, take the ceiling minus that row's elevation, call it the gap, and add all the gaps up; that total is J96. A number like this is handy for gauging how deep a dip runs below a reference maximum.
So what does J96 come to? 6.2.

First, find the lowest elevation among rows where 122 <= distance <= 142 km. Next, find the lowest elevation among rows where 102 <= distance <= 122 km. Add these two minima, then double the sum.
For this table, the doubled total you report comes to 31.7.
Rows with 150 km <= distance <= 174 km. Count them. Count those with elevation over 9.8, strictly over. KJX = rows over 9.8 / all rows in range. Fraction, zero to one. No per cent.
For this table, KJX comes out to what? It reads 1.0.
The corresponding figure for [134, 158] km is 1.0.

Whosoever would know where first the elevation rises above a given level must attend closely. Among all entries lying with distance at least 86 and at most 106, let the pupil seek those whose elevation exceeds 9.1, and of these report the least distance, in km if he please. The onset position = 92.0 km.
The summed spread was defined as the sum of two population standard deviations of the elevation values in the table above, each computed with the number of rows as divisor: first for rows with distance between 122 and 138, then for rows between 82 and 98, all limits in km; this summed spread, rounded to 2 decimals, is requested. 1.44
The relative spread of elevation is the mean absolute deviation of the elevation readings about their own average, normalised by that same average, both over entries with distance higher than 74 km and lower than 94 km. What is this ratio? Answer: 0.13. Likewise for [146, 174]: 0.02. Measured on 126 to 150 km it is 0.03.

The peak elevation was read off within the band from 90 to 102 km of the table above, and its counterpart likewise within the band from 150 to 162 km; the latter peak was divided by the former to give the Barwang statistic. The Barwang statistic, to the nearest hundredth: 1.19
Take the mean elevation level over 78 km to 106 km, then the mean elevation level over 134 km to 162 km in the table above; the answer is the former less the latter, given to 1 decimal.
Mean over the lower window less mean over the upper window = -2.8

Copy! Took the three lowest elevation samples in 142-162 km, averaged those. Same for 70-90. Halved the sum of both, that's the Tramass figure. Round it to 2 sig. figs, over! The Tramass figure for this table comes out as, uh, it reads 9.0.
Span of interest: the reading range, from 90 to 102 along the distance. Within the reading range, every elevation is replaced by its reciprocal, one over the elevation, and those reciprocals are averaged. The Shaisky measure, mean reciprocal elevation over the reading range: 0.111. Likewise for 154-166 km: 0.089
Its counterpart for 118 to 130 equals 0.110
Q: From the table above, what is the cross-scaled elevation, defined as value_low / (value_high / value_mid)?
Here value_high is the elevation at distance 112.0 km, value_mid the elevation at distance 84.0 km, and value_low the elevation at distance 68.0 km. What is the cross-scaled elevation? 11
